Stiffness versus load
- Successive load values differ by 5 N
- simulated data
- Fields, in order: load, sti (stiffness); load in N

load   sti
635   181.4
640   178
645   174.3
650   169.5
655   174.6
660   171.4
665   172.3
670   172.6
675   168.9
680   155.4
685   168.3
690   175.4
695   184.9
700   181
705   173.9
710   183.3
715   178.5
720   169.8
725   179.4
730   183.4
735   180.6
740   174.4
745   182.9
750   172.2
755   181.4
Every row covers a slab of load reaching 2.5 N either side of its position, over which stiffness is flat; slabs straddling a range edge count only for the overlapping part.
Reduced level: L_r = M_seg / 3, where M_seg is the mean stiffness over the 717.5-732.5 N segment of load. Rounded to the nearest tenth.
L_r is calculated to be 59.2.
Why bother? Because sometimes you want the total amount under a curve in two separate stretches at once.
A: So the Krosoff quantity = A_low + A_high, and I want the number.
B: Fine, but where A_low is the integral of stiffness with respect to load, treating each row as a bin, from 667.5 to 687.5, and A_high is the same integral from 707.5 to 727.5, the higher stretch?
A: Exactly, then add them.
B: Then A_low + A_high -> 6881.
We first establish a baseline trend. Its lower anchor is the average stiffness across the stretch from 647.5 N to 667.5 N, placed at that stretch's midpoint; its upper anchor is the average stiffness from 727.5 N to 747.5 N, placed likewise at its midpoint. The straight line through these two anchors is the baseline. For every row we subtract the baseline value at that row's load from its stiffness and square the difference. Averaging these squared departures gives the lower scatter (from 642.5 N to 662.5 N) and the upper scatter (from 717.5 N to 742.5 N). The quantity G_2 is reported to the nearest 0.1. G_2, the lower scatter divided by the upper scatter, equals 0.2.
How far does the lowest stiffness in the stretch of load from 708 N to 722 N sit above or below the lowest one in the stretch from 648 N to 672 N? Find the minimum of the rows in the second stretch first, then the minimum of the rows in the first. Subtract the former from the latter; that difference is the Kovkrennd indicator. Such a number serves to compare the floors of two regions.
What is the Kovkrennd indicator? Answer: 0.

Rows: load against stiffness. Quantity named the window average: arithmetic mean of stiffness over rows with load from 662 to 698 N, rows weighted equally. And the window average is 171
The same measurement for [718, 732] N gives 178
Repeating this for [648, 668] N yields 172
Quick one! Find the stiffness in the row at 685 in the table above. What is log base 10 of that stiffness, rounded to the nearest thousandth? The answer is 2.226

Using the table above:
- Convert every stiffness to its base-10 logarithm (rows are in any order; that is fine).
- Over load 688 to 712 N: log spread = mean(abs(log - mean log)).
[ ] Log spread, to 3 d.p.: 0.010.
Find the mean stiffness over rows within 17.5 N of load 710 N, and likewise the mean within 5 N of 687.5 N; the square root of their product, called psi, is 175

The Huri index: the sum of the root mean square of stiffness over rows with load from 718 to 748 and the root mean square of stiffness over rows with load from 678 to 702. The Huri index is 352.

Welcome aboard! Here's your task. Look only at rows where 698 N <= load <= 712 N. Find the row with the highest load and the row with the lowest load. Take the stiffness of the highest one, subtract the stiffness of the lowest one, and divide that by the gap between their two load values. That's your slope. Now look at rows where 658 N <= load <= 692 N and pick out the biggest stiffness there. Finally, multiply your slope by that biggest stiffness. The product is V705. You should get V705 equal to 40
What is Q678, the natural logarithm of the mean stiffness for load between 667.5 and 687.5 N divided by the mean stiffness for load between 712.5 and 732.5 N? -0.067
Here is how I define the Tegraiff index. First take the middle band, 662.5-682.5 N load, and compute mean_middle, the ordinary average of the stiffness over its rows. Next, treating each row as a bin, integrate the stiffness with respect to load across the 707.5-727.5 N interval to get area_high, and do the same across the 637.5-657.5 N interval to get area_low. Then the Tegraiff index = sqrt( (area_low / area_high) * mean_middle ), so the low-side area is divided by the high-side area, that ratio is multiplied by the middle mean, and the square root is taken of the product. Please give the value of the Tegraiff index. 12.8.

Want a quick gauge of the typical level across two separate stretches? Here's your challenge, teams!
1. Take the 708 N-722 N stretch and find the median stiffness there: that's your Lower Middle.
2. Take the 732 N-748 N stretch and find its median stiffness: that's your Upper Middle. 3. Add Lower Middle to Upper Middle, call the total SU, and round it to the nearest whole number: 359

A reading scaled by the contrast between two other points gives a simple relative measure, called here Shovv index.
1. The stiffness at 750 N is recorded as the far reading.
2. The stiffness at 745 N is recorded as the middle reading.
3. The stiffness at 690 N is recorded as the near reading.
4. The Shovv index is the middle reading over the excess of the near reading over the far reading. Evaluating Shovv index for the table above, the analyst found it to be 57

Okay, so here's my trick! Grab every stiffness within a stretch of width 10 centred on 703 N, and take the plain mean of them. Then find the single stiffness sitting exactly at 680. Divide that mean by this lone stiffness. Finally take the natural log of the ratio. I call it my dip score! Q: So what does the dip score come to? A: 0.133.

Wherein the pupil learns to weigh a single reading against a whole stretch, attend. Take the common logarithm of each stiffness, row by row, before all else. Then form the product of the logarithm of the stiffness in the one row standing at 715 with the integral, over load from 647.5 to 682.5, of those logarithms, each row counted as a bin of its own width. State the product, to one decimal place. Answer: 175.6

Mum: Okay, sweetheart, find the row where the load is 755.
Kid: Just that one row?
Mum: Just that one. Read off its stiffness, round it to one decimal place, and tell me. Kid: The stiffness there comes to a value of 181.4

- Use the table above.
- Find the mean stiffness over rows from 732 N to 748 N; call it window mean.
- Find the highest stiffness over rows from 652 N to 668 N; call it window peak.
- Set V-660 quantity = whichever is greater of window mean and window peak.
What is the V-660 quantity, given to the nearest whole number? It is 179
